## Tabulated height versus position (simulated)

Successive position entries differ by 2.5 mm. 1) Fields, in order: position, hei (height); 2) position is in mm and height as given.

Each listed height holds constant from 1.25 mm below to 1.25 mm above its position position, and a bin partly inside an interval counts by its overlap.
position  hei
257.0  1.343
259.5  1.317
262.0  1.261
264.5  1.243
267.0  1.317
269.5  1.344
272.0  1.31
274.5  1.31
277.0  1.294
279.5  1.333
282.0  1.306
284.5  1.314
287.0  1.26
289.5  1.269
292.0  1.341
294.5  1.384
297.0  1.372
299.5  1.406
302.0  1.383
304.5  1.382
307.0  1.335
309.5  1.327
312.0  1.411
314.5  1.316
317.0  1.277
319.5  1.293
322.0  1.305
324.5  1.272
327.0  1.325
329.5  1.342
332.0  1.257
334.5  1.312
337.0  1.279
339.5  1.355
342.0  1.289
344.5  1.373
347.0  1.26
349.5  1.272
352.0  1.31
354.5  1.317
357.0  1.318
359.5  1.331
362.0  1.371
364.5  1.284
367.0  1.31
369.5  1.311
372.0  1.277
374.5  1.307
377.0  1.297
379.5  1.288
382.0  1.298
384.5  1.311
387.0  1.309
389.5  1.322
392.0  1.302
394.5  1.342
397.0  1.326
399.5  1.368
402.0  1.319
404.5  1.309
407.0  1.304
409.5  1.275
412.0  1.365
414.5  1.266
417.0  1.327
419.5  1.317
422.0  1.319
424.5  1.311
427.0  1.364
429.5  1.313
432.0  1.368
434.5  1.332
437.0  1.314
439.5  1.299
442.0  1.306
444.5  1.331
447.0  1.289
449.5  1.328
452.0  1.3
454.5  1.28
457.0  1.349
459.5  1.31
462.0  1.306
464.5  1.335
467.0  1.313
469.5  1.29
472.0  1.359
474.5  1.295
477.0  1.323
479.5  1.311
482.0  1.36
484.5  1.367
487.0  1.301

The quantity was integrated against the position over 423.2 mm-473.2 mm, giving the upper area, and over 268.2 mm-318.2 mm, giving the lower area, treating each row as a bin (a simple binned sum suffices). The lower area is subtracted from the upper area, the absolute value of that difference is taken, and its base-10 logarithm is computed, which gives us -0.16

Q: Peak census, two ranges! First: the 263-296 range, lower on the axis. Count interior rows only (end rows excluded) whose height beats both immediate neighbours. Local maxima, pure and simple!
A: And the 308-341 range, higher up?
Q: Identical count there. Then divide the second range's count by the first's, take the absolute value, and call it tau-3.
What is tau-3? 1.33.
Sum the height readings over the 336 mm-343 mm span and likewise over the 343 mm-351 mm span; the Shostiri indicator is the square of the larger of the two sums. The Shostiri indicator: 15.4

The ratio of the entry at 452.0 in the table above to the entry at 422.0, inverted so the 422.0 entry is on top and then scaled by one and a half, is 1.52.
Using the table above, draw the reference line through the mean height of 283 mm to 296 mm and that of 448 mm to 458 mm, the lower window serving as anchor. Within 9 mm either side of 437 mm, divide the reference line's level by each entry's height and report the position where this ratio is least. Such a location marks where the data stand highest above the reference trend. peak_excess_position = 432.0 mm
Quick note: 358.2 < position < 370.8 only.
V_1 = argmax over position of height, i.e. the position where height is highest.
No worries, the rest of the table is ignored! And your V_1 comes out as 362.0 mm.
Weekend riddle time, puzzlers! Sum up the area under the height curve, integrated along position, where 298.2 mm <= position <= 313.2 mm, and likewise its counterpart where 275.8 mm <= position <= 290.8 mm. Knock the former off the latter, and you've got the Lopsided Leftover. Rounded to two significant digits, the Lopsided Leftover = -1.2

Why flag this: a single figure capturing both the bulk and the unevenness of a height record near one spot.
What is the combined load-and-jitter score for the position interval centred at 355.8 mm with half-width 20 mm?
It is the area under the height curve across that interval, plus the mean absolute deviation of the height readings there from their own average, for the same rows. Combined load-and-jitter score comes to 52.4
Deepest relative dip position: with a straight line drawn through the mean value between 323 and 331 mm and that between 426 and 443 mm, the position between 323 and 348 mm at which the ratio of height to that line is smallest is 332.0 mm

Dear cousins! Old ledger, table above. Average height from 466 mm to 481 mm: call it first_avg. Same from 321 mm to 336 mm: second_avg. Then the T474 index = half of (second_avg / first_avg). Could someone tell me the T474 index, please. 0.495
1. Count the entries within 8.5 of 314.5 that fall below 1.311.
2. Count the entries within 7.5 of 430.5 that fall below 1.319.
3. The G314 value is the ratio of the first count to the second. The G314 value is 1.0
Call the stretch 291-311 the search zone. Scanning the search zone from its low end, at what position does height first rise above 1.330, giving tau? 292.0 mm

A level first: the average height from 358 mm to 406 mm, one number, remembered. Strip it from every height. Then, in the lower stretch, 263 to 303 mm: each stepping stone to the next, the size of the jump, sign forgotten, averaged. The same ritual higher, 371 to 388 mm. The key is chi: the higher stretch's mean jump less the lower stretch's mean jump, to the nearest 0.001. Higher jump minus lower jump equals -0.019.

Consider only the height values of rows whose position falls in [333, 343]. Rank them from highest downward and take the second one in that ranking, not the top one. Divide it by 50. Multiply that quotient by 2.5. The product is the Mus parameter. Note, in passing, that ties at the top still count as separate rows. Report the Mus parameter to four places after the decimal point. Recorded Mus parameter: 0.0656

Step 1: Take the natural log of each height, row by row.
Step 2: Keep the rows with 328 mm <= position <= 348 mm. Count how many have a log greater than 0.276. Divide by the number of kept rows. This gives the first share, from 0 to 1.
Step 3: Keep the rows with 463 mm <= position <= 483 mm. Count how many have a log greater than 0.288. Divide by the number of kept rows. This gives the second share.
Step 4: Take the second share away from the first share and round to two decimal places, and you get 0.00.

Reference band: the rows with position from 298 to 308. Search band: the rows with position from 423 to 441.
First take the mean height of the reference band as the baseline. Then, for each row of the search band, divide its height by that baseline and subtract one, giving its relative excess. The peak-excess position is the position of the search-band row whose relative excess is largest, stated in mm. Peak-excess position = 432.0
